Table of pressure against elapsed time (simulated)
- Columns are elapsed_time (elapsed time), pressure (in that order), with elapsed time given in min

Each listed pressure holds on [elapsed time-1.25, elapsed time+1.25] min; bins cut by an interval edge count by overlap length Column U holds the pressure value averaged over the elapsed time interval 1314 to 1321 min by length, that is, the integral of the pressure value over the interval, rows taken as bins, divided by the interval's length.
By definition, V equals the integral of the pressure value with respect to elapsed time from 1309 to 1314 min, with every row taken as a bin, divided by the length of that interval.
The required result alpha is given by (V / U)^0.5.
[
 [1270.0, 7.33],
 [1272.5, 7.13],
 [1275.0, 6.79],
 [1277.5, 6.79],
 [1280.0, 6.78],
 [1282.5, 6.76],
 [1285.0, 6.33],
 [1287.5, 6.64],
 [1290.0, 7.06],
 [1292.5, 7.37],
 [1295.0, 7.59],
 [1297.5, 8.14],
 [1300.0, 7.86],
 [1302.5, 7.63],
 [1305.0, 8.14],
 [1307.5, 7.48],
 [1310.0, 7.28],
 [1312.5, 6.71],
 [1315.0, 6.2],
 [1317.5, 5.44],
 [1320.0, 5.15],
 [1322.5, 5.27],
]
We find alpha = 1.11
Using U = 5.6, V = 6.94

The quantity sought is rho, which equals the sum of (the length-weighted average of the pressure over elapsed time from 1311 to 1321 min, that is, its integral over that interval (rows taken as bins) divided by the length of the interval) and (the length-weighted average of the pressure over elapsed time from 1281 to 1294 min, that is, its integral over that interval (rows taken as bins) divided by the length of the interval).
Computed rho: 12.8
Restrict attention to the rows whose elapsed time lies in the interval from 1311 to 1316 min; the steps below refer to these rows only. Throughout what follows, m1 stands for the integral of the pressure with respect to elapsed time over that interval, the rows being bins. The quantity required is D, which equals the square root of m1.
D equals 5.70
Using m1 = 32.5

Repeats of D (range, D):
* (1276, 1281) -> 5.82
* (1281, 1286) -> 5.73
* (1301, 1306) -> 6.27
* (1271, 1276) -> 5.91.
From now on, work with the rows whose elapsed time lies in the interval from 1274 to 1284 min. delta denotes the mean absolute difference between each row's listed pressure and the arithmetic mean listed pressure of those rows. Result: 0.01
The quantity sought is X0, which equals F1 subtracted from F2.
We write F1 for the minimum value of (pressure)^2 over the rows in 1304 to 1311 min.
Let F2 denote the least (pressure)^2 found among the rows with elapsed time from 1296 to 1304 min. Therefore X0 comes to 5.2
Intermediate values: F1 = 53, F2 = 58.2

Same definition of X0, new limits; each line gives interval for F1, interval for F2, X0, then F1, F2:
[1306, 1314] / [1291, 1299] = 9.3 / 45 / 54.3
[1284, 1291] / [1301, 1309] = 15.9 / 40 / 56.0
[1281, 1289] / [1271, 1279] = 6.0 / 40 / 46.1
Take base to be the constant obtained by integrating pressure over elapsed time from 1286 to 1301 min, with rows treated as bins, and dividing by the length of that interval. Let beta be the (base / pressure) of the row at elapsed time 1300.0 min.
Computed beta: 0.94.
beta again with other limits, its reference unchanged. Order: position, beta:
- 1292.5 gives 1.01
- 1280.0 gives 1.09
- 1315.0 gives 1.20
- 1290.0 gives 1.05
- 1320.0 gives 1.44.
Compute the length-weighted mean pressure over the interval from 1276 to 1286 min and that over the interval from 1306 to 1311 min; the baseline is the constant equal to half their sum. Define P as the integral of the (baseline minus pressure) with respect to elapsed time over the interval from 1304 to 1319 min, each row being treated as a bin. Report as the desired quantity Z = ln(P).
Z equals 1.2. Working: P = 3.4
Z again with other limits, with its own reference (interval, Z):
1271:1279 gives 0.1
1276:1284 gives 0.8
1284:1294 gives 0.5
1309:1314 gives -0.6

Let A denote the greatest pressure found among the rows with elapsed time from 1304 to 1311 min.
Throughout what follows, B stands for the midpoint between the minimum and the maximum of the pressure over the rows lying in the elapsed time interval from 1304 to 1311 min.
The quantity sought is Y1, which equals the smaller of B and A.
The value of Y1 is 7.7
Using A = 8.14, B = 7.7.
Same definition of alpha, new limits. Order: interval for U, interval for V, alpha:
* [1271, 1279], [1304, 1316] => 1.02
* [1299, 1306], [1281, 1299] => 0.95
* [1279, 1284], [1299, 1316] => 1.04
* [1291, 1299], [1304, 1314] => 0.98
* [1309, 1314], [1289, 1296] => 1.03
